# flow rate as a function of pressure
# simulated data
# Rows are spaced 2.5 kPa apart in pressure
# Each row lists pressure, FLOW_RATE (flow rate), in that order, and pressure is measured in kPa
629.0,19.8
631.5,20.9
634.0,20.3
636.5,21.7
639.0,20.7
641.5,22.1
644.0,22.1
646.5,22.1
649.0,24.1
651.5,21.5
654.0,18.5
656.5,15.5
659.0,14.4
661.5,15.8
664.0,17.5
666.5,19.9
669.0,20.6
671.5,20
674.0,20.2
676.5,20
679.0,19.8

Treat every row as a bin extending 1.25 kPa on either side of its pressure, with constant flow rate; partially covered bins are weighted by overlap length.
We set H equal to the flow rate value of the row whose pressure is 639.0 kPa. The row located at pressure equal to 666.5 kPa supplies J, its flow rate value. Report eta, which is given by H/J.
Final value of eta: 1.04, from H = 20.7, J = 19.9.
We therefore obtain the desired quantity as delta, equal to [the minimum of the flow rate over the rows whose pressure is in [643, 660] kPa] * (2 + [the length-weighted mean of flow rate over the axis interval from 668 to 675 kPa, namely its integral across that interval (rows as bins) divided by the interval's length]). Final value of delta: 321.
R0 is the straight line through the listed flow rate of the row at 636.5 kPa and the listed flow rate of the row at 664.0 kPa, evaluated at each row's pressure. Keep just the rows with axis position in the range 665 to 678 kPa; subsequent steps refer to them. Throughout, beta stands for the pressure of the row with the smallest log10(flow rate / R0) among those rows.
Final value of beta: 666.5 kPa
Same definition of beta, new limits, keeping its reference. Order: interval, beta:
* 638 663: 659.0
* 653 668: 659.0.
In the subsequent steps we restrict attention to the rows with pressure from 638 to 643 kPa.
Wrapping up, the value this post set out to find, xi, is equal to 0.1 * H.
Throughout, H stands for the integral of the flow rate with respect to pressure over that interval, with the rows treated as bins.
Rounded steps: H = 107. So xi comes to 10.7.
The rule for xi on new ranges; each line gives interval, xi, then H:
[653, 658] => 8.4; 84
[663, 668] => 9.4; 94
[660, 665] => 8.2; 82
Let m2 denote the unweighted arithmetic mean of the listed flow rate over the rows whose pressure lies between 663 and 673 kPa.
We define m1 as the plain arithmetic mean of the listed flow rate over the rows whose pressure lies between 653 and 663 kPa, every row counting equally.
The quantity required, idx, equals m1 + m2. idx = 36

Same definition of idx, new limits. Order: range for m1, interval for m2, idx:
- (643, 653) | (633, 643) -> 44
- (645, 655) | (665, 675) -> 42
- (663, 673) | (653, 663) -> 36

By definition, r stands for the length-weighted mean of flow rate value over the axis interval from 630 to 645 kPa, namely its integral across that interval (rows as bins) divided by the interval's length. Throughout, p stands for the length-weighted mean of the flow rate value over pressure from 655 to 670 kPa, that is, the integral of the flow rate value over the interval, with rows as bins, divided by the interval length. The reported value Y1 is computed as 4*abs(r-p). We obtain 16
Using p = 17.25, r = 21.3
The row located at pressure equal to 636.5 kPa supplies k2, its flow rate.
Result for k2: 21.7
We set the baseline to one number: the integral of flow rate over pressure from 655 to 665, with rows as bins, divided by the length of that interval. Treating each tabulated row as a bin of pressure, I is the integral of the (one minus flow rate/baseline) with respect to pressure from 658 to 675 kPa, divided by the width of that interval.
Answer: -0.16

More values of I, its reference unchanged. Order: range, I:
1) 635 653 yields -0.39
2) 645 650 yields -0.45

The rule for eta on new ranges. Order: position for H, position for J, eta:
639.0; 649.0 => 0.86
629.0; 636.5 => 0.91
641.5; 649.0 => 0.92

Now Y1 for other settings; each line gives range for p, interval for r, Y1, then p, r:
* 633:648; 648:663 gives 13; 21.56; 18.2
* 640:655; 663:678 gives 8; 21.77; 19.7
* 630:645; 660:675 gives 9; 21.26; 18.9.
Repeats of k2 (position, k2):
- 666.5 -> 19.9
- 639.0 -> 20.7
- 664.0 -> 17.5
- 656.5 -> 15.5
